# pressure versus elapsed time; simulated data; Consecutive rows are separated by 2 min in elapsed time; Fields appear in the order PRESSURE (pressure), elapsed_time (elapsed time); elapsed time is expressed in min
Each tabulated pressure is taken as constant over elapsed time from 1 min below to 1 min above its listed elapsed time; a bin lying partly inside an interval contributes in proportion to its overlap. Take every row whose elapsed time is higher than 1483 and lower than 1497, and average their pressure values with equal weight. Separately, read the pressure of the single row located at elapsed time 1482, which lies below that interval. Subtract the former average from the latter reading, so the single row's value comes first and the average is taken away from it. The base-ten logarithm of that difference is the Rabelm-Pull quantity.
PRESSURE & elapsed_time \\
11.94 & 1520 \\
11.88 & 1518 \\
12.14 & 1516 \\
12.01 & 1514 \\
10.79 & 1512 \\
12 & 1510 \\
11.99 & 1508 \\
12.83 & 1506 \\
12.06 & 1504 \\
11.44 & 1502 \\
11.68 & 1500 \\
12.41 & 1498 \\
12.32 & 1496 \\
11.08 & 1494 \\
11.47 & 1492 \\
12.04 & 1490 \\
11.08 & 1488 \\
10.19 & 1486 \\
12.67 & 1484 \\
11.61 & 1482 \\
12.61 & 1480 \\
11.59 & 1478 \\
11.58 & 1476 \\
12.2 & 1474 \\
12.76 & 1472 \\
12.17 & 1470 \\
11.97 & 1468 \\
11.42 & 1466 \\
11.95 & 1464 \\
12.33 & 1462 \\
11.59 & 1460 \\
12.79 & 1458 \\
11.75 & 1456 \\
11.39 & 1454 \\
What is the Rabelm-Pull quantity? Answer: -1.2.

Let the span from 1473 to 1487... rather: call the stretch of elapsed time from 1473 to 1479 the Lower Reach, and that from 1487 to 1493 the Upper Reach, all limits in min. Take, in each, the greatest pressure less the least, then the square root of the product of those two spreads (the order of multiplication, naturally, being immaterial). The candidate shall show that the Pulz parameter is 0.77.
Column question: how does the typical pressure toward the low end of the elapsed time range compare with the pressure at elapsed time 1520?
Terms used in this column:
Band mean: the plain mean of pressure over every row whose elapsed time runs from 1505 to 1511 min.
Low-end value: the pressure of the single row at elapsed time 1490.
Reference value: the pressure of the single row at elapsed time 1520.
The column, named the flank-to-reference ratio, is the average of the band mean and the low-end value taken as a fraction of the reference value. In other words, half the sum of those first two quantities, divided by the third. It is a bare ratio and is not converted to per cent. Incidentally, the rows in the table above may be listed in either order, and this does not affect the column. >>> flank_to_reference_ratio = 1.02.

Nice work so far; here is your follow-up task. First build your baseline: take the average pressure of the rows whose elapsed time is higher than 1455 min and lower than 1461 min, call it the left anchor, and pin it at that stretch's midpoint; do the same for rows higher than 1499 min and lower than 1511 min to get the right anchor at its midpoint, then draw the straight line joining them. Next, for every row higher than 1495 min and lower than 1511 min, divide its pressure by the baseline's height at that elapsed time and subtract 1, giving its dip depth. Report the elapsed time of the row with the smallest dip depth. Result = 1502 min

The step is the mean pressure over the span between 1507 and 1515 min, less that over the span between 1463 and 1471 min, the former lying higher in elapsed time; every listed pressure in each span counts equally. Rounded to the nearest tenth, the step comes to -0.2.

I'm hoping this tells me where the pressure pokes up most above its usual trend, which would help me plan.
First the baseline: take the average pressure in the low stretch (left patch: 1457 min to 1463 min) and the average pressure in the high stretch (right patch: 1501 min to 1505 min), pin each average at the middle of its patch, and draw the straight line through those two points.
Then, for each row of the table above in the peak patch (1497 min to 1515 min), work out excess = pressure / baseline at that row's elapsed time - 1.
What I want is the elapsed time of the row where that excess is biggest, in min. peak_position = 1506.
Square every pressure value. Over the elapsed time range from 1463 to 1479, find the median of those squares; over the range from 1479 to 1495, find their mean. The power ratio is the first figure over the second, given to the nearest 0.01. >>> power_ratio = 1.06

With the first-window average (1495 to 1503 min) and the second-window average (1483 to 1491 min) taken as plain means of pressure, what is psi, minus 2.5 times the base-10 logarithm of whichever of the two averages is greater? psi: -2.69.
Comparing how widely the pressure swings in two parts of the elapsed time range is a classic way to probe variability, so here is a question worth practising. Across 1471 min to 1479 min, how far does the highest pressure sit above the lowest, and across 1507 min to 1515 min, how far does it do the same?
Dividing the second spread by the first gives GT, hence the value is 1.0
